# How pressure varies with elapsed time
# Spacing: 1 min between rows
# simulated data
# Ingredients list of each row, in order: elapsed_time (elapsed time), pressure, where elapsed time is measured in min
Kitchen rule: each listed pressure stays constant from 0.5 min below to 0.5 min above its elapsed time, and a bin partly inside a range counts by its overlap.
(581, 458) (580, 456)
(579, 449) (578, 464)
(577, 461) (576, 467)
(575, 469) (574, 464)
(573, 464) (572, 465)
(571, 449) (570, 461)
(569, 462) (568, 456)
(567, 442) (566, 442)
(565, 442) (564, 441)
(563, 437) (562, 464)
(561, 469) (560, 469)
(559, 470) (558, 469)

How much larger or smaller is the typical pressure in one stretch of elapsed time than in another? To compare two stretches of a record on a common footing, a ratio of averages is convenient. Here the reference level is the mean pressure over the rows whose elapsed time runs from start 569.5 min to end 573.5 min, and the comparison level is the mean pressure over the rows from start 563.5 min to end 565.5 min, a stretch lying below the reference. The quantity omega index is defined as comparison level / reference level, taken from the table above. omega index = 0.960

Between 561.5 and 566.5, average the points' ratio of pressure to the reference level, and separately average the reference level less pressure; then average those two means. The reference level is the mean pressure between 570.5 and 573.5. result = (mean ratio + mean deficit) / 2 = 8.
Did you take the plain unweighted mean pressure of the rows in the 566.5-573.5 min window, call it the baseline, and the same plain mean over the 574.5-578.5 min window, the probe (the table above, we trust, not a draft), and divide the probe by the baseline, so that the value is 1.02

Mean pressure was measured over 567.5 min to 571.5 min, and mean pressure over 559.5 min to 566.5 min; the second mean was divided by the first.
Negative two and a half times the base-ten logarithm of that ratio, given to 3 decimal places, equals 0.012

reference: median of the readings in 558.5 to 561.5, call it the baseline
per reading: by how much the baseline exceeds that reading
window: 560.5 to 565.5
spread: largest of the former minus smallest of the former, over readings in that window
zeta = 32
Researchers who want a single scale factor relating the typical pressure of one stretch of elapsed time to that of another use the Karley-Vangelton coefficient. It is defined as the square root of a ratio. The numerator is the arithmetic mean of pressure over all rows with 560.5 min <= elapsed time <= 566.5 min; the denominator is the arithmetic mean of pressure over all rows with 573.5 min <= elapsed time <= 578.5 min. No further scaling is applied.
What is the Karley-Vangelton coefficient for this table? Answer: 0.98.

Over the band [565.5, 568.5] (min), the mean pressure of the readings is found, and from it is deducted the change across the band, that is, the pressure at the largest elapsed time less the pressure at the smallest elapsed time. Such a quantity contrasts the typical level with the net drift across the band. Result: 433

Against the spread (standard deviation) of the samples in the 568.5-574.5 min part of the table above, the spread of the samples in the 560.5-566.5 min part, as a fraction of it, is 2.3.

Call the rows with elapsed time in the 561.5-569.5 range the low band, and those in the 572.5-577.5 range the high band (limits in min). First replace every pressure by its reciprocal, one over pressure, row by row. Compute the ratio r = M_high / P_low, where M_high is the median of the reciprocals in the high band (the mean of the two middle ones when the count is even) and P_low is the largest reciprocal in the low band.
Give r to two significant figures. 0.94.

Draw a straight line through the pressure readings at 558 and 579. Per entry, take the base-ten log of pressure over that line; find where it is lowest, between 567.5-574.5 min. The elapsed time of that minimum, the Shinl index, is 571 min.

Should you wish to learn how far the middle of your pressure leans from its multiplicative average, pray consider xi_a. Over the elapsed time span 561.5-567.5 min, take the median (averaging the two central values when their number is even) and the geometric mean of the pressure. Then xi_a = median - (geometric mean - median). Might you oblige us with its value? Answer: 439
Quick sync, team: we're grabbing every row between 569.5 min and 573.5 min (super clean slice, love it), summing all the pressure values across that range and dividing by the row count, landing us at 460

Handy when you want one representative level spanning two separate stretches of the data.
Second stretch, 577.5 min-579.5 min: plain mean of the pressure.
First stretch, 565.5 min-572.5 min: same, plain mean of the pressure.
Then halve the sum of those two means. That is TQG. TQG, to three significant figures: 455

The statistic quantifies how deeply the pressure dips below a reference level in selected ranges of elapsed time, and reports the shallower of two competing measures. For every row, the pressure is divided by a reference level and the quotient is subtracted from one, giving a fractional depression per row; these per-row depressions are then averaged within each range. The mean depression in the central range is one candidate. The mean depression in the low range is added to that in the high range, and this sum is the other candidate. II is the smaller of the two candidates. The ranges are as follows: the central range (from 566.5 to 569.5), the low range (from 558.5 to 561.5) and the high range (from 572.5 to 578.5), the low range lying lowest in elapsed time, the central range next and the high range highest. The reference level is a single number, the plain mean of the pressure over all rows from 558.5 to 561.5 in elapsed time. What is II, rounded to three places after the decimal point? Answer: 0.010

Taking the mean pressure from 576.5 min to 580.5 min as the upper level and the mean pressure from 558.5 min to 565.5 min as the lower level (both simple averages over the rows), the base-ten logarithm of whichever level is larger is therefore 2.660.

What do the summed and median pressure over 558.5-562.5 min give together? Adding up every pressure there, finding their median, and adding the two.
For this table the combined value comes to 2341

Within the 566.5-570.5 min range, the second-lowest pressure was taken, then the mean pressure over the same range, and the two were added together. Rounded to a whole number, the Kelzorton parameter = 911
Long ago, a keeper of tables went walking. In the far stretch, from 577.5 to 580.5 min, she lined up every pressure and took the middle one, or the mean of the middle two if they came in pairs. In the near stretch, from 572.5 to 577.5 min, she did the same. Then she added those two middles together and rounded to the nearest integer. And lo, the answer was 920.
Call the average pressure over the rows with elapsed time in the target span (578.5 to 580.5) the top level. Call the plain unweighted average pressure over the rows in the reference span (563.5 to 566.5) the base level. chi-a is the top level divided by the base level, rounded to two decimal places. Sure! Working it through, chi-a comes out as 1.02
